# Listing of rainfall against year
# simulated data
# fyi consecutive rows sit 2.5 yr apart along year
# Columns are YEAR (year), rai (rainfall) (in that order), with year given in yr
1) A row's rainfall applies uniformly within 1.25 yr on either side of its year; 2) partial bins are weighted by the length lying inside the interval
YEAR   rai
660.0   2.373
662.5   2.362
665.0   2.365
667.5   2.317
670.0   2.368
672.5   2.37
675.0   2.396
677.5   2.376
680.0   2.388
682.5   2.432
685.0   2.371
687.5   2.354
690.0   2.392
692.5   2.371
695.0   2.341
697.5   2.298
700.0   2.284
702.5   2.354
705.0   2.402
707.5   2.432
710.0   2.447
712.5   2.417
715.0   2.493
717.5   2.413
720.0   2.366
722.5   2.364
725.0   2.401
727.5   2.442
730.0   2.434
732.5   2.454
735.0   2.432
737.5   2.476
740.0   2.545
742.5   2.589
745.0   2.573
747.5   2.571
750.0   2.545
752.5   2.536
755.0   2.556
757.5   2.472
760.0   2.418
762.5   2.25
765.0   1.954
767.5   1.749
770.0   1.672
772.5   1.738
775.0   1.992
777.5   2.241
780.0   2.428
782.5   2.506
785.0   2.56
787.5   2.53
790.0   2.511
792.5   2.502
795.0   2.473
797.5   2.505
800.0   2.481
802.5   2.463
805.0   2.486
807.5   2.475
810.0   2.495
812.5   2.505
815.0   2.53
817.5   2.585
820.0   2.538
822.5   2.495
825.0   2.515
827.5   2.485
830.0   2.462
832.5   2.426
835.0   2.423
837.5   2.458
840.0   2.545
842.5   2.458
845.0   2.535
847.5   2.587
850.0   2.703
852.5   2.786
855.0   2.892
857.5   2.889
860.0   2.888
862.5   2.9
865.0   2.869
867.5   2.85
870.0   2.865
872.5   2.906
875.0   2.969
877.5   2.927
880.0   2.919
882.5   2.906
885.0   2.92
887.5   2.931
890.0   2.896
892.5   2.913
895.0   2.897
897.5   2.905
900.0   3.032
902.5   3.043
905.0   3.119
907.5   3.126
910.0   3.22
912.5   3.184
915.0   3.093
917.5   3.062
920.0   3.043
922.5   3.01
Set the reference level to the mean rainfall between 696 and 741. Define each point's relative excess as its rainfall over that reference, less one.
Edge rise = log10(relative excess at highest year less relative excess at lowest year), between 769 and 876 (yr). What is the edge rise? -0.27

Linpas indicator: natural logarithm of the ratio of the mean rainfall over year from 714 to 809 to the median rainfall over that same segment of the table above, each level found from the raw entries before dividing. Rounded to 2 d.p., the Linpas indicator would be -0.04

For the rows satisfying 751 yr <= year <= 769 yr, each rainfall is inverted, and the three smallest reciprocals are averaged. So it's 0.397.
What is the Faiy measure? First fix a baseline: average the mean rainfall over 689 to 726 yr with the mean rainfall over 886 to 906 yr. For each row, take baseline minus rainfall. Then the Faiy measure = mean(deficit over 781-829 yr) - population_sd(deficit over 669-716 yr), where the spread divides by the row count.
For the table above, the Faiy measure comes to 0.1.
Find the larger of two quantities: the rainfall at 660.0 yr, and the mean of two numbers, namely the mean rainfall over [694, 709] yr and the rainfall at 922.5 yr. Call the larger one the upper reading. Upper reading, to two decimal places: 2.68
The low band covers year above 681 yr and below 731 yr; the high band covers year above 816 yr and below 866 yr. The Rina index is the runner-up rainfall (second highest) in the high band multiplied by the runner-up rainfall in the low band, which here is 7.1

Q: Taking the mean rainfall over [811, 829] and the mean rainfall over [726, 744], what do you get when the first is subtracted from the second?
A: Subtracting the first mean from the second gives 0.0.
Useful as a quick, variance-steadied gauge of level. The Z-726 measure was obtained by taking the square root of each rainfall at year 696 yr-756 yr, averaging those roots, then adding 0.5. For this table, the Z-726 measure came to 2.07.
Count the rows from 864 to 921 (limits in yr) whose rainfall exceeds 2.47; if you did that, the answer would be 23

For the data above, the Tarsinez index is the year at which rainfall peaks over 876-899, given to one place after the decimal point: 887.5 yr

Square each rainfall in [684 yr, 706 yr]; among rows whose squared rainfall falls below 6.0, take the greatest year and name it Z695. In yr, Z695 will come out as 705.0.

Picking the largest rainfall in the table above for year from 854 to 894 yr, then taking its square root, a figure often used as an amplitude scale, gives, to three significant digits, 1.72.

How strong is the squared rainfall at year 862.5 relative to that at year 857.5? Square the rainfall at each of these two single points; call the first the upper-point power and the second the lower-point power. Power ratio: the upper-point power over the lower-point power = 1.01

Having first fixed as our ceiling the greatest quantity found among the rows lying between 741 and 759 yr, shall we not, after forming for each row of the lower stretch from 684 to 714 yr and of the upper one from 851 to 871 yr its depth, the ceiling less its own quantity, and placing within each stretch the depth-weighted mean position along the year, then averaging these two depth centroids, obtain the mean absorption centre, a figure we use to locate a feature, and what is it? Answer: 779.7 yr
